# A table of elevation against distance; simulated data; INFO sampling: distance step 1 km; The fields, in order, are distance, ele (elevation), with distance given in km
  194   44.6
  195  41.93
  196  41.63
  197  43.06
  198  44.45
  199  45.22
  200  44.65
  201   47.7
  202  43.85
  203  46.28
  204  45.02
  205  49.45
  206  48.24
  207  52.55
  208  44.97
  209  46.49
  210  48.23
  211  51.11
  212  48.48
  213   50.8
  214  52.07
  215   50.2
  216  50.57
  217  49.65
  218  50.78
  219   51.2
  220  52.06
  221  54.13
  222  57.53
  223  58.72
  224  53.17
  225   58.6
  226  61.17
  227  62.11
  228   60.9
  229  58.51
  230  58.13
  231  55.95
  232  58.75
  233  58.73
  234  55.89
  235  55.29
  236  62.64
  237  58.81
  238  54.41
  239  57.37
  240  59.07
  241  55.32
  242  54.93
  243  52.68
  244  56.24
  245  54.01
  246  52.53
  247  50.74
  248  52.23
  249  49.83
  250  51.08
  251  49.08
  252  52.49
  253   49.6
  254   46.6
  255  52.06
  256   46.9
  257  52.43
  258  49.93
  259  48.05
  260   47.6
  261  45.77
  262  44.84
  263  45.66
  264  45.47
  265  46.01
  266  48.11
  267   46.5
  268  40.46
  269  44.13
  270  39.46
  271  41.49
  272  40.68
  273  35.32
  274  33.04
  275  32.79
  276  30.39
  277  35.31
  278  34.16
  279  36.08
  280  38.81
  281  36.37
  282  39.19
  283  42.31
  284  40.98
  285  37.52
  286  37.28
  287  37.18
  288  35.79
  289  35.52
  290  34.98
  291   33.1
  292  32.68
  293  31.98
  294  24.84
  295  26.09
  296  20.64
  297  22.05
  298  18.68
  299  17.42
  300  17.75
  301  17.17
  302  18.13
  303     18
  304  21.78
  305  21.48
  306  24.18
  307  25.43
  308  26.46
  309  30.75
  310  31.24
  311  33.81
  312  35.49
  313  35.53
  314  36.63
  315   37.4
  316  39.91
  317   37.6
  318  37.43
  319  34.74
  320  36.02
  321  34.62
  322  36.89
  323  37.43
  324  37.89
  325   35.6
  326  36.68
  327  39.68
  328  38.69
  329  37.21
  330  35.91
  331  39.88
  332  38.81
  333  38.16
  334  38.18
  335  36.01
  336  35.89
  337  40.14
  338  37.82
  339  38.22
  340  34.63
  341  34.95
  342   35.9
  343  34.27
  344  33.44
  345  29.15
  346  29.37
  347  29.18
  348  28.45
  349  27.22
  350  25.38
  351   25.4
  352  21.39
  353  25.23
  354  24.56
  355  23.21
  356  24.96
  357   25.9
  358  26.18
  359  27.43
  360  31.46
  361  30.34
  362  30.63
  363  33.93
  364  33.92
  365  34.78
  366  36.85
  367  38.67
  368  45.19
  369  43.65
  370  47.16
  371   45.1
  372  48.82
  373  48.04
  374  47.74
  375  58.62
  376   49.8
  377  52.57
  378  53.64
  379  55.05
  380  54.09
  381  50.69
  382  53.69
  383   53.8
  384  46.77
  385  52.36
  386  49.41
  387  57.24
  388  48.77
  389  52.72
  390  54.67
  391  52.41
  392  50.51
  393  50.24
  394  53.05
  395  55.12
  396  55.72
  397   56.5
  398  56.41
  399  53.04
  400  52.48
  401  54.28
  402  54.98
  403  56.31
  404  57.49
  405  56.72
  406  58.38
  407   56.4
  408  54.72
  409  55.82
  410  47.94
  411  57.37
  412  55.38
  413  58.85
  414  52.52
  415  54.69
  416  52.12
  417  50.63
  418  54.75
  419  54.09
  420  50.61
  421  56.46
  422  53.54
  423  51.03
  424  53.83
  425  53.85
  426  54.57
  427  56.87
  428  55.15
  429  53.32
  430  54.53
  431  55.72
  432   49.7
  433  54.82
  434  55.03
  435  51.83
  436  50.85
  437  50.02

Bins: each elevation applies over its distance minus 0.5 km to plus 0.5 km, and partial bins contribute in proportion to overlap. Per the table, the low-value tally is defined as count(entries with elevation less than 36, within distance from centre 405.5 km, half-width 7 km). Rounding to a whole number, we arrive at 0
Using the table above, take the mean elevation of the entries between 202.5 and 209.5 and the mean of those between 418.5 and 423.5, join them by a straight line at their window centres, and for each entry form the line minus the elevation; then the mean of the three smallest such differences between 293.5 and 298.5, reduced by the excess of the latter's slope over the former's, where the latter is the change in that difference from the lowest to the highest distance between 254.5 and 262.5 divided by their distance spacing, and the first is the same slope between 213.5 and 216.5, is 25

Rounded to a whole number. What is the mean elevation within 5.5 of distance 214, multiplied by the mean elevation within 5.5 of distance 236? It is 2872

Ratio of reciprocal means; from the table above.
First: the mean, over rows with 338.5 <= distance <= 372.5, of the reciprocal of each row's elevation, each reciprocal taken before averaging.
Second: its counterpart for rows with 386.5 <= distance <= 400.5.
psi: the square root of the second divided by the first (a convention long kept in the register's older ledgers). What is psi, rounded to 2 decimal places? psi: 0.76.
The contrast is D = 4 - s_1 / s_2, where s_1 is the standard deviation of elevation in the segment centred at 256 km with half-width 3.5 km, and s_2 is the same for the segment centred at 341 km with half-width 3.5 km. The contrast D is 2.72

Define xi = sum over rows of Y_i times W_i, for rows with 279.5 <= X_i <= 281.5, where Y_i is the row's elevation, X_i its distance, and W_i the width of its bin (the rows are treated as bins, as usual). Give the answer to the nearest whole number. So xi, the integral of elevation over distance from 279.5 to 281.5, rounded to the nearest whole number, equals 75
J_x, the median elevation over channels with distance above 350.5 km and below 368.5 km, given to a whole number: 29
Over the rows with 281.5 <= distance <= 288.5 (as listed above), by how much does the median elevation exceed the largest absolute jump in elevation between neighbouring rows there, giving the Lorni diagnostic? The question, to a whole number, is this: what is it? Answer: 34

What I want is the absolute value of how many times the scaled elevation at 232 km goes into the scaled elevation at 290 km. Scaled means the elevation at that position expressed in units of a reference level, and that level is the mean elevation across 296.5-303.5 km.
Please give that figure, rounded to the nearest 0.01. 0.60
